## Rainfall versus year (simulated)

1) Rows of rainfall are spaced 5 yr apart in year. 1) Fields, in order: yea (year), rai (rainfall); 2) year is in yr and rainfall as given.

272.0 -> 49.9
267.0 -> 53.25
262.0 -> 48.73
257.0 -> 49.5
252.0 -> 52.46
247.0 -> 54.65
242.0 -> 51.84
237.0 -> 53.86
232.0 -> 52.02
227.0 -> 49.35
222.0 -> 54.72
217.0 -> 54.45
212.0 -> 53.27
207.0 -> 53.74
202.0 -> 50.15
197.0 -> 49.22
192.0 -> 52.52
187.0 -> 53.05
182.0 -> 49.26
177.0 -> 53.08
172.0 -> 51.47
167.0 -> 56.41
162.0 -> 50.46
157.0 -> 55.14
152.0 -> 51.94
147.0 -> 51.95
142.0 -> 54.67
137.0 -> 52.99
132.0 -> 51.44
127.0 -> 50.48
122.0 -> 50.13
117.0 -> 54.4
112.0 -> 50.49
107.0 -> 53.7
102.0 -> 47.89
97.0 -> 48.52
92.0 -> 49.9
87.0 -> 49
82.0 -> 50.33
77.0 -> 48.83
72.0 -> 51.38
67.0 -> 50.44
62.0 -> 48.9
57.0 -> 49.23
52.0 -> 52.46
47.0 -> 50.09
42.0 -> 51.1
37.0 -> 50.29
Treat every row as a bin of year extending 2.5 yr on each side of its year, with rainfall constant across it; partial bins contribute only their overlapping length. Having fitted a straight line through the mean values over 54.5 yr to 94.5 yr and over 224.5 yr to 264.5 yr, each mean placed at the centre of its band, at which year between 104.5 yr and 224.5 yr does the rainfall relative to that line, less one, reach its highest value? 167.0 yr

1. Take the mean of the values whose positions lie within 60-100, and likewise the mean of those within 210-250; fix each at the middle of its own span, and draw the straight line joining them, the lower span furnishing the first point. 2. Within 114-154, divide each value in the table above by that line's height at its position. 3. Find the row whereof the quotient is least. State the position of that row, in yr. 122.0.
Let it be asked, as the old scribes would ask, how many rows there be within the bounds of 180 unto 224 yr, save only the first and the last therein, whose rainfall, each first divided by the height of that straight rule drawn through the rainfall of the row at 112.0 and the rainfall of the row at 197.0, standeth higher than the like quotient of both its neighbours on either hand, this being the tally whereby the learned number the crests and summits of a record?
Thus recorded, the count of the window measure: 2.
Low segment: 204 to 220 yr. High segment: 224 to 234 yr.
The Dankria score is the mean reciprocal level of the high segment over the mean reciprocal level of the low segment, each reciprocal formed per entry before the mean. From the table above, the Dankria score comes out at 1.06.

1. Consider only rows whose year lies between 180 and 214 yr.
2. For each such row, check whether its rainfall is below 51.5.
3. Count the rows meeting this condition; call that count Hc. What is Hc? 3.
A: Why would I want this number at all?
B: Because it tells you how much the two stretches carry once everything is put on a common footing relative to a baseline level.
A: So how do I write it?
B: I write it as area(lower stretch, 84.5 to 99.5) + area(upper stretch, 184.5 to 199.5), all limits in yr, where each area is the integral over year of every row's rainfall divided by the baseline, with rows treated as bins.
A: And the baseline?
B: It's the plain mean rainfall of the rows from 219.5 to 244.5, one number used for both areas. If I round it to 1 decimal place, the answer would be 28.9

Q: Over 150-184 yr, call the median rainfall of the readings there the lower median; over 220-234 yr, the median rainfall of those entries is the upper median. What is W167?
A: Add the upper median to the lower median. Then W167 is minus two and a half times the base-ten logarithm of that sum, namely -5.042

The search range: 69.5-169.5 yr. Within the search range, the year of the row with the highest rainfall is 167.0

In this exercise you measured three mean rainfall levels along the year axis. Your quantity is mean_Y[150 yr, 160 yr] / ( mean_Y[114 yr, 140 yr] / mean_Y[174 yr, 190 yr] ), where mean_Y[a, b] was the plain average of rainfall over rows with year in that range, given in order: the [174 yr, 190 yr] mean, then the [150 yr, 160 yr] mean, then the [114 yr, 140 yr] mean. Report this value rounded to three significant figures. 53.4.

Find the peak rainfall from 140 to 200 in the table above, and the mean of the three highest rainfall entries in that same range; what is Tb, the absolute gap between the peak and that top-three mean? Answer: 1.0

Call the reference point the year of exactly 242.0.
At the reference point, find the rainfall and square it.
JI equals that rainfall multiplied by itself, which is 2687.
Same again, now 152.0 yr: 2698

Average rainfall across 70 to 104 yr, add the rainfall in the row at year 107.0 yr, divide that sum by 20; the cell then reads 5.16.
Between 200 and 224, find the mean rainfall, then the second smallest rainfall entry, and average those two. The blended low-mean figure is 53.3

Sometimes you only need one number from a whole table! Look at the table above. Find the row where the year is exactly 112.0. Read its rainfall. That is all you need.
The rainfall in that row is 50.49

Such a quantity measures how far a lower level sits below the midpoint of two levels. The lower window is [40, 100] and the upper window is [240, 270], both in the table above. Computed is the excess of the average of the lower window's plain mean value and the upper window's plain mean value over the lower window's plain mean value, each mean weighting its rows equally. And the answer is 0.86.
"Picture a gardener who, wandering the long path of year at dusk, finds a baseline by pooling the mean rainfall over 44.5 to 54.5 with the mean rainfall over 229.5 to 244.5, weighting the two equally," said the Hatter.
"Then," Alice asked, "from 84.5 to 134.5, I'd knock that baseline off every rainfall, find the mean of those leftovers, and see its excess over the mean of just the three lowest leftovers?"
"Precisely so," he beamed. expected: 2.1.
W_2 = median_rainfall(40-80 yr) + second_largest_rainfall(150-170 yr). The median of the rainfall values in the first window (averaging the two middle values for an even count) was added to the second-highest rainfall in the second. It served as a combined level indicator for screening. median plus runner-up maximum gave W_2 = 105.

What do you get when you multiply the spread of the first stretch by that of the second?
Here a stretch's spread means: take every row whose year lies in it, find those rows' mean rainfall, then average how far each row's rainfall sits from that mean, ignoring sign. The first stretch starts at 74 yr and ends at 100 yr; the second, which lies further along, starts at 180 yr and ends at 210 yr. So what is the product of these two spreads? 1.1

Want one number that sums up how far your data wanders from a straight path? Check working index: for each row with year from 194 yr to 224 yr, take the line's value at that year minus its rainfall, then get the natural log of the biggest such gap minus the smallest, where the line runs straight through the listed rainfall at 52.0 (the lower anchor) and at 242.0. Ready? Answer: 1.72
